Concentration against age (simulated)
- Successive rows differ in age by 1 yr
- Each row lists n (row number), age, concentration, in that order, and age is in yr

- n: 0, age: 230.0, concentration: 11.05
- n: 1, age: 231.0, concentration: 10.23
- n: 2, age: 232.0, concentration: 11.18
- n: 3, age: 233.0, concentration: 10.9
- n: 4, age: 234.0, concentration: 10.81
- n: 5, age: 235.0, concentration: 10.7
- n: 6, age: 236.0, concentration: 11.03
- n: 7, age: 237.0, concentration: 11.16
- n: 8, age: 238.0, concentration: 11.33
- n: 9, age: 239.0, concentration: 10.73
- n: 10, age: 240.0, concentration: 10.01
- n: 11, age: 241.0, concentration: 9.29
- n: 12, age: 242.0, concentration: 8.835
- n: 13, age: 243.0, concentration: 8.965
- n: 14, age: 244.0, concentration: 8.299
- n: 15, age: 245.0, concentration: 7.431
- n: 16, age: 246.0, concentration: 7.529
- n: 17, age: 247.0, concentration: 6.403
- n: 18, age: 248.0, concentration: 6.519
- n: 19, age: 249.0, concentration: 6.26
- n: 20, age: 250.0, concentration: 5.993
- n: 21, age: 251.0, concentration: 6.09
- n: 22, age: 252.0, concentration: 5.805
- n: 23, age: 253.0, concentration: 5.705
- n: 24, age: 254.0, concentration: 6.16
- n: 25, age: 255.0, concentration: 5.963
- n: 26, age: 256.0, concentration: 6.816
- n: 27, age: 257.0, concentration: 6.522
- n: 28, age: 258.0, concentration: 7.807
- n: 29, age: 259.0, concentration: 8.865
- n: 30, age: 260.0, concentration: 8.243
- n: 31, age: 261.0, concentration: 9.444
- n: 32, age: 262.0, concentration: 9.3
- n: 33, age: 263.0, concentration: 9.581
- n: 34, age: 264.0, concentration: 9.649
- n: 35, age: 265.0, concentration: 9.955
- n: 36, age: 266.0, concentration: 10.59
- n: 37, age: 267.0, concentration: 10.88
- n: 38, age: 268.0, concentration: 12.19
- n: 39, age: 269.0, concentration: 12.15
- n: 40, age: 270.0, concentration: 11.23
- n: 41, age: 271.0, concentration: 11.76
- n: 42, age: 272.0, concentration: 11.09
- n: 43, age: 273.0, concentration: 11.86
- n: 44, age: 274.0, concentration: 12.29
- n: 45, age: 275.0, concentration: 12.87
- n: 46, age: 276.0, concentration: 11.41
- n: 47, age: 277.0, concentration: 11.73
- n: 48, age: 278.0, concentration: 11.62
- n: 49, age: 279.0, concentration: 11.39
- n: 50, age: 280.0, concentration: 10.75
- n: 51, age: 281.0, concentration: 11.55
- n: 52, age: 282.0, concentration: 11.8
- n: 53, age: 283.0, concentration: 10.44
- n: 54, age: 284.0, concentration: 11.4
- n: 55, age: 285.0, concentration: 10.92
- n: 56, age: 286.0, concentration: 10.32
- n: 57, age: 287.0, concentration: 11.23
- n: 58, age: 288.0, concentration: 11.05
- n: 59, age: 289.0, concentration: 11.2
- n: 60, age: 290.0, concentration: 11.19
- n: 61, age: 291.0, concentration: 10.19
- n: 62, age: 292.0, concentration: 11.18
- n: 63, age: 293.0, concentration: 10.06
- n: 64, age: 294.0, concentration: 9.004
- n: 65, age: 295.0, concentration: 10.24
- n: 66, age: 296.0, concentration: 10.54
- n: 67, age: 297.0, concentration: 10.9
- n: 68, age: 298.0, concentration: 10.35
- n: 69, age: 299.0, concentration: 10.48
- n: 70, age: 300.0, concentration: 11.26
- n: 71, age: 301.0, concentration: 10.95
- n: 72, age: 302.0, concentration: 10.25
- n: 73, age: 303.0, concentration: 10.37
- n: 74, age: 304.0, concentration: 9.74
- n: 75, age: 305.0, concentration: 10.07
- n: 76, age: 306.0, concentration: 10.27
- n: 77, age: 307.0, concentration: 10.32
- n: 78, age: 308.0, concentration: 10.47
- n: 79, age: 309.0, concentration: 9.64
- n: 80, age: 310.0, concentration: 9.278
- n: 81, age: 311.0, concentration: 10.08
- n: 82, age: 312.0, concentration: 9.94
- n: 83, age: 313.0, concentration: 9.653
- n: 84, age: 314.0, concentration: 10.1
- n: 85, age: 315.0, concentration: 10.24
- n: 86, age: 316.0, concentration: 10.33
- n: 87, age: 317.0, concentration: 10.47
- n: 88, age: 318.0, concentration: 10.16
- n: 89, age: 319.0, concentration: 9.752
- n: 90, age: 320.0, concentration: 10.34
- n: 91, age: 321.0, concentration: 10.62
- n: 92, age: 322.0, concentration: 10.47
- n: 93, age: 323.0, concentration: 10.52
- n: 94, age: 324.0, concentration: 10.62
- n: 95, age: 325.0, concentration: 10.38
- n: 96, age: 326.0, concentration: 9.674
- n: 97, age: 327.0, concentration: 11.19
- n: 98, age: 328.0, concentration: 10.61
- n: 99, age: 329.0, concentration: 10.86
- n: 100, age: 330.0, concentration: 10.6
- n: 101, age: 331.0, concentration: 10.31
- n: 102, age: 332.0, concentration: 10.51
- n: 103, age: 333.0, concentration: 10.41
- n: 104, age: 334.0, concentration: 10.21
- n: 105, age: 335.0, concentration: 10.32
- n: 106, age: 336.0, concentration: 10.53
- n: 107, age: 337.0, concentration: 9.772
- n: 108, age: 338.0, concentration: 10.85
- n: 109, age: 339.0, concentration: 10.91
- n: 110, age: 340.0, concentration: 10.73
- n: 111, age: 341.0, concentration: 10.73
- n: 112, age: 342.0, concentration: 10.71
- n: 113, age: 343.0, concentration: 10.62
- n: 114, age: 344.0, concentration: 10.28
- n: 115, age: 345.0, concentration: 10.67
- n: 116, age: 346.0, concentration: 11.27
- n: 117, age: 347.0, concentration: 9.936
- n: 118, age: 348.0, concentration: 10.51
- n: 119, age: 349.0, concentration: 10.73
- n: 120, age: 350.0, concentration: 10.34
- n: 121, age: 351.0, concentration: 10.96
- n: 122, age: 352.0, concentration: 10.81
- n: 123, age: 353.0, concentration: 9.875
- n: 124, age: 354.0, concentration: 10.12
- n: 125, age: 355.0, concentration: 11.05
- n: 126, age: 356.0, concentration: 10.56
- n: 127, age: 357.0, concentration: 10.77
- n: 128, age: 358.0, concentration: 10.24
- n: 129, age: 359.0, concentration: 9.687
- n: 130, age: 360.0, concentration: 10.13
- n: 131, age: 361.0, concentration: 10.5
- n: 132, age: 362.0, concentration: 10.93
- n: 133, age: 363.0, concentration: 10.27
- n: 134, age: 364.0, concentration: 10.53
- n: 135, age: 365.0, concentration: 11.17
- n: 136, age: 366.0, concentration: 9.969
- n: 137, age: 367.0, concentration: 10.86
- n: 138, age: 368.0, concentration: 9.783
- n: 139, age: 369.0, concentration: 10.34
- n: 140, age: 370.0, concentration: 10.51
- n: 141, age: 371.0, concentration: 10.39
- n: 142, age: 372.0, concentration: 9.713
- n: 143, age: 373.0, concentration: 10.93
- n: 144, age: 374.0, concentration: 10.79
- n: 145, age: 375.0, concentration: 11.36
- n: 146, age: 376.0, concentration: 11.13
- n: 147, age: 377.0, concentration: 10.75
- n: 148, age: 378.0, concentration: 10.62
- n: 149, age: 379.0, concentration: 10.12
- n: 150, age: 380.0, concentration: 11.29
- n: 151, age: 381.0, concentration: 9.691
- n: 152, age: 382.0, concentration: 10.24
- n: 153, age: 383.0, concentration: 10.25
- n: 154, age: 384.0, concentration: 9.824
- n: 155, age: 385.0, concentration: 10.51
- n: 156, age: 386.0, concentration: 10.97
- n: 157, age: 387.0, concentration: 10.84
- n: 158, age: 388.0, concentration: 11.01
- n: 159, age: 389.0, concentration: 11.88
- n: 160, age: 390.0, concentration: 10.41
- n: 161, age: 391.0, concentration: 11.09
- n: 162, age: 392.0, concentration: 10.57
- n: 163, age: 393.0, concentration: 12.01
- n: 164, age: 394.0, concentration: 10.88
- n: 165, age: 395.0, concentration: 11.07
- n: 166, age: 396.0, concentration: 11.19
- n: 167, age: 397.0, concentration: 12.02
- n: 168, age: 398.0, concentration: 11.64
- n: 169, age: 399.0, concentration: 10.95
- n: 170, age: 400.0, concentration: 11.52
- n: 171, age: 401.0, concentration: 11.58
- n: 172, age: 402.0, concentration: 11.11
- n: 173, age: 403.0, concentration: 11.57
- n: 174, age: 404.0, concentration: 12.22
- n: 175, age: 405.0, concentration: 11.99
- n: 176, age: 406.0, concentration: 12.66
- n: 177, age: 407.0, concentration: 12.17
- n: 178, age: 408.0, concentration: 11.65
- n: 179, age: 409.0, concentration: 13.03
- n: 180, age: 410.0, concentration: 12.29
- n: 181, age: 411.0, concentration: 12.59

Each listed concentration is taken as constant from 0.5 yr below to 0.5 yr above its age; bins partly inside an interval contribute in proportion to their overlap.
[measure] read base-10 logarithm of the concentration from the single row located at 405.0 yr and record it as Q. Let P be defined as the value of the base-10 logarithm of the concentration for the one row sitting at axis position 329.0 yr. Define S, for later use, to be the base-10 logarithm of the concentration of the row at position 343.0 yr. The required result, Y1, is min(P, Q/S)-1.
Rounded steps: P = 1.04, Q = 1.08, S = 1.03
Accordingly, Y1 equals 0.04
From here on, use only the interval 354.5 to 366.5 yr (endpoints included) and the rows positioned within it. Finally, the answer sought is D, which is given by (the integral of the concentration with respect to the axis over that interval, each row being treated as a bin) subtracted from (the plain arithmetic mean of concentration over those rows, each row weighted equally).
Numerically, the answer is -115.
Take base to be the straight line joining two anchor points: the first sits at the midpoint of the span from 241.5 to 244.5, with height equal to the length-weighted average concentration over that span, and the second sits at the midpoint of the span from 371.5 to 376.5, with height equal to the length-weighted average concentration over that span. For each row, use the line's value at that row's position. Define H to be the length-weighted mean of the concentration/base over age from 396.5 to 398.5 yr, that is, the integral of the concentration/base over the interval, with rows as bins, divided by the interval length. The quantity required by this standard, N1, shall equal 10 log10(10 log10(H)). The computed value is -6.0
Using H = 1.06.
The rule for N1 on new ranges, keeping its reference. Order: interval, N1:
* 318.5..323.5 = -7.7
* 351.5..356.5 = -21.6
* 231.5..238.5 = 0.4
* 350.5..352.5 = -7.3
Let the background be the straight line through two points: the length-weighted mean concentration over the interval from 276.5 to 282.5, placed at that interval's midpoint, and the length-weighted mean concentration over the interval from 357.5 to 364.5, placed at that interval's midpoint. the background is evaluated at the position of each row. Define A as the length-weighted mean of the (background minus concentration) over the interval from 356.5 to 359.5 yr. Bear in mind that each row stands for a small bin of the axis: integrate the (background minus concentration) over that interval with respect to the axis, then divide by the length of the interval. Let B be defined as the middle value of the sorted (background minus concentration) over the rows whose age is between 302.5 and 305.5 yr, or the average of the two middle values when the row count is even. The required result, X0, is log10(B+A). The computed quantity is 0.07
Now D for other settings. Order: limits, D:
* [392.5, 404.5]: -126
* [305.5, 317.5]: -111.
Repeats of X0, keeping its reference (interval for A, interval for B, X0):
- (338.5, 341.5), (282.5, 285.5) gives -0.51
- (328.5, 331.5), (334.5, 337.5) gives -0.26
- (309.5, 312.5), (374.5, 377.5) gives -0.60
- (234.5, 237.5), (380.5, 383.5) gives -0.04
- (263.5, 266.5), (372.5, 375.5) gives -0.08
